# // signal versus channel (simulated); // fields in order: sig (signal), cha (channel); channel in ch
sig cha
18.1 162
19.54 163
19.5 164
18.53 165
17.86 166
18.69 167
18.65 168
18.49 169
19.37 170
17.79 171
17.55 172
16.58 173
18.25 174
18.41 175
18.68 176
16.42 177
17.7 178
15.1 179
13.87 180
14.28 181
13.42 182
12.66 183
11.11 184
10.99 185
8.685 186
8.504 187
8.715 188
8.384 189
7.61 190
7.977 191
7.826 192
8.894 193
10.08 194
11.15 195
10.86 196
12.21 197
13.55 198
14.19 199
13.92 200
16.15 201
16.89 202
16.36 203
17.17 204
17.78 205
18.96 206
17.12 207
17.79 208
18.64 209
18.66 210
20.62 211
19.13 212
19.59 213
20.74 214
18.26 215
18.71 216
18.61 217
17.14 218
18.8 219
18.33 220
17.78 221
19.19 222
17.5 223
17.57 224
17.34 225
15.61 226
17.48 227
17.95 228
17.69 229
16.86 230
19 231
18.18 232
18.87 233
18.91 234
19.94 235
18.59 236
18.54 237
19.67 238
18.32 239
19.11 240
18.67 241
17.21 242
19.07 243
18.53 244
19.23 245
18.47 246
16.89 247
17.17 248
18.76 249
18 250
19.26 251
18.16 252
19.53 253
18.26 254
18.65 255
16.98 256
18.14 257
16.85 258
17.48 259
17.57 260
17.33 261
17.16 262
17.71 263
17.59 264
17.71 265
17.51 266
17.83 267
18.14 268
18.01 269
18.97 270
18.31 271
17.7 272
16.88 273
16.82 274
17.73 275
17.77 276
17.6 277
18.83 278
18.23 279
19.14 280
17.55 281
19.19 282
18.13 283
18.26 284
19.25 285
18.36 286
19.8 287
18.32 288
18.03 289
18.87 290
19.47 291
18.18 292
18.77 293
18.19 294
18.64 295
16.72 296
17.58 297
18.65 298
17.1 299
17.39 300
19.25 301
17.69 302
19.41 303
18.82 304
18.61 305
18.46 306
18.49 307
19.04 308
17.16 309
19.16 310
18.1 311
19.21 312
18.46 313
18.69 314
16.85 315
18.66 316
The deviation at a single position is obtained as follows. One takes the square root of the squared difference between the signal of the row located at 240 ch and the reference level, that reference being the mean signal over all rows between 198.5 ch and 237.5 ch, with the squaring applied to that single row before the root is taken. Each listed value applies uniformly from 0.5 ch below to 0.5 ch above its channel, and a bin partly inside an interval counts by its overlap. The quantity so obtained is 1.1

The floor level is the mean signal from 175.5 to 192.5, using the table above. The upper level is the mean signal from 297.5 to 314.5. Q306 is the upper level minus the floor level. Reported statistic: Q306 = 6.6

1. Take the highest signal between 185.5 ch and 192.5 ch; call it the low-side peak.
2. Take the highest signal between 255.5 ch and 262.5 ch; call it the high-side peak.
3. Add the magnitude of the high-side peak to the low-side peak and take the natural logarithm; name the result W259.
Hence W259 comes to 3.29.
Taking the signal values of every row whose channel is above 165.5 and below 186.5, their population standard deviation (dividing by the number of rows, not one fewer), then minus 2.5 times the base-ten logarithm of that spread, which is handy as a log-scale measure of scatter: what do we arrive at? -1.2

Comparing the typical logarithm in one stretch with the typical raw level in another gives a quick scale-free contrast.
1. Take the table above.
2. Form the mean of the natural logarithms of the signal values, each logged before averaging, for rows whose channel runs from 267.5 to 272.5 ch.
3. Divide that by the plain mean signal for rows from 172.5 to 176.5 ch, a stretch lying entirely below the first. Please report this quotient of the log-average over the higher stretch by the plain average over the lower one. 0.161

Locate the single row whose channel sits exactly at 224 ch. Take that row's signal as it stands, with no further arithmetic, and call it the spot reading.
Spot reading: 17.57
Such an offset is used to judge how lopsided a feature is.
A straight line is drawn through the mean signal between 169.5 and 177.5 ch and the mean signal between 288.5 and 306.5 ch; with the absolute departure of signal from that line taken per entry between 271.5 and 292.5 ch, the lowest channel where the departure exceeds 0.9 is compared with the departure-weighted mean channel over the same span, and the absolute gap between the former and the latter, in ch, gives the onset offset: 7.9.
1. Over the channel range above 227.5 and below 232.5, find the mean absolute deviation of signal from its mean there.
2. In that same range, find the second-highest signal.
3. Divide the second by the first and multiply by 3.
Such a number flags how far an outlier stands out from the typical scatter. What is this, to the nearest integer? 103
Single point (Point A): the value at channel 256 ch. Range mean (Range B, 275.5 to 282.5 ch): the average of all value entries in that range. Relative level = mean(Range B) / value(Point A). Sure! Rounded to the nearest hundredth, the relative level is 1.08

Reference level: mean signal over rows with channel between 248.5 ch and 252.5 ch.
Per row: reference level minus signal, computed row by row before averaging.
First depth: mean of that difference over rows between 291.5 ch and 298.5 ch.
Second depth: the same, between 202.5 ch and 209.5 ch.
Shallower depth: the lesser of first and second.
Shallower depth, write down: 0.44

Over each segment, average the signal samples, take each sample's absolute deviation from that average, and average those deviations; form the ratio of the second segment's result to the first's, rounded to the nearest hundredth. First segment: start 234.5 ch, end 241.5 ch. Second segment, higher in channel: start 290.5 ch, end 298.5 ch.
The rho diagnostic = 1.19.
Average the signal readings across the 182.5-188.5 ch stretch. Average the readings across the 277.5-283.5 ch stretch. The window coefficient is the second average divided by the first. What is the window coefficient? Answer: 1.8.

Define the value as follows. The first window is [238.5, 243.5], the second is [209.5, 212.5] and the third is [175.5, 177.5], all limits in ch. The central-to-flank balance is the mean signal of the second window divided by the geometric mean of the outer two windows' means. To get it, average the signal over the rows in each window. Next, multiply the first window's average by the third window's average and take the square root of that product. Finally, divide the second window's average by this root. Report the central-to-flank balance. 1.081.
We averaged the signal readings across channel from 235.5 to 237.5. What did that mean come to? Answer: 18.6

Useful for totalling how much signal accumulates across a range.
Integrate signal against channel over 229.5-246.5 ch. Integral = 317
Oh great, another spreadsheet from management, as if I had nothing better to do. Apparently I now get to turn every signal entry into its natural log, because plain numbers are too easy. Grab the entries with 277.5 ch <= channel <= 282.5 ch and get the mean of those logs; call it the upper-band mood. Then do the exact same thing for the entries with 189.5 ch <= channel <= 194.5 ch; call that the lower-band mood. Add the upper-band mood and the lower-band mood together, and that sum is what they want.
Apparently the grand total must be 5.1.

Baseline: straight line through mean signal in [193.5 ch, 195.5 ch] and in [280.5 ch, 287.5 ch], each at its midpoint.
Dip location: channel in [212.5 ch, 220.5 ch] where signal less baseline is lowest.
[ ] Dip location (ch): 218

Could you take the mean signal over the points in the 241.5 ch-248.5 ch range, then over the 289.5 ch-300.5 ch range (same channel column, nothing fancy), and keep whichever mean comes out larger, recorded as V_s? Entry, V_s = 18.1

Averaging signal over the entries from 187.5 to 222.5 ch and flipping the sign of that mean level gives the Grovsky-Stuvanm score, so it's -15.4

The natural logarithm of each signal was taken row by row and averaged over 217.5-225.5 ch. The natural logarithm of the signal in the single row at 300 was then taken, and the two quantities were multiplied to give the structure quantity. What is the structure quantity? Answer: 8.25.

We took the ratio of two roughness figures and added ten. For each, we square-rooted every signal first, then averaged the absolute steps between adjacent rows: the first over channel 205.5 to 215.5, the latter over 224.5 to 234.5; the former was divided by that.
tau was 11.2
